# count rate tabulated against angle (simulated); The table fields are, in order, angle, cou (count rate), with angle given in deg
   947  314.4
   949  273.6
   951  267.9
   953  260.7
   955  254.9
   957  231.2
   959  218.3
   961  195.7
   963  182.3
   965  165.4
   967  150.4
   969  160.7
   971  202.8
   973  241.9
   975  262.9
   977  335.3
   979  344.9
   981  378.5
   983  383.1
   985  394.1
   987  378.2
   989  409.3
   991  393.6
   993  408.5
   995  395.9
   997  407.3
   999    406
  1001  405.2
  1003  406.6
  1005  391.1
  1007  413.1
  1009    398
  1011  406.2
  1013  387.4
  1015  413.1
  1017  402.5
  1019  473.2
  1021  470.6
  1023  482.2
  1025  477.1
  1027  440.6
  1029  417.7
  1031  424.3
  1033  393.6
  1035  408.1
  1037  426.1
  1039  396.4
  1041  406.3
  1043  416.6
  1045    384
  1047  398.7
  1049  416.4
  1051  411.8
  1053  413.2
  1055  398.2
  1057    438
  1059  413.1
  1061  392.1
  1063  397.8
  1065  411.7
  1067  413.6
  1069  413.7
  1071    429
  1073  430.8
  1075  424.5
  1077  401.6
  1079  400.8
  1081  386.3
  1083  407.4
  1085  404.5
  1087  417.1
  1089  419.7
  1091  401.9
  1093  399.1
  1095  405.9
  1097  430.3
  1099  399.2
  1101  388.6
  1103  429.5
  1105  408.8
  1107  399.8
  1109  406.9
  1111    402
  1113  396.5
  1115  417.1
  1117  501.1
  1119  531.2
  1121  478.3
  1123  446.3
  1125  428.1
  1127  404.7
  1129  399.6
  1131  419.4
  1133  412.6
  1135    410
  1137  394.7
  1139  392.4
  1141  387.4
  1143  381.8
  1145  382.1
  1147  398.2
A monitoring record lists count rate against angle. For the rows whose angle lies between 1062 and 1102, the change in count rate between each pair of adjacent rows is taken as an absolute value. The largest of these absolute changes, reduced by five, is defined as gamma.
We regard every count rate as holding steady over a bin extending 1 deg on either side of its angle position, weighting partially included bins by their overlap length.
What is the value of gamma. 26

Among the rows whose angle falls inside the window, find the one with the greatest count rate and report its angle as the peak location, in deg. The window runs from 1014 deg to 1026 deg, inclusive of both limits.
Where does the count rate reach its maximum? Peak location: 1023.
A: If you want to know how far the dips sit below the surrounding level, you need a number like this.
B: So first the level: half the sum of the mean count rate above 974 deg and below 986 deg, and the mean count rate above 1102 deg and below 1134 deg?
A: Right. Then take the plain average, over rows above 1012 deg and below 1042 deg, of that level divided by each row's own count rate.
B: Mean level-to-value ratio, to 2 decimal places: 0.92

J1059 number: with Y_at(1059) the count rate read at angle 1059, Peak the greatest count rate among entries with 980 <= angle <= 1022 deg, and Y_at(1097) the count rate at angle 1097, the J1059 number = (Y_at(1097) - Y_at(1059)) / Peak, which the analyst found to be 0.036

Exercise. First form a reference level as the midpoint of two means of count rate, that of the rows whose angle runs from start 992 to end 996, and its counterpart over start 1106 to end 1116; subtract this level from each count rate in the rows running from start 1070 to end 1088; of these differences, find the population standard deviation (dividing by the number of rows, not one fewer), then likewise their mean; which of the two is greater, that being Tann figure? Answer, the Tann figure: 14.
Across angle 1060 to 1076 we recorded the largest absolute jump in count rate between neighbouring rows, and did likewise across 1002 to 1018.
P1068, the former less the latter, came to -10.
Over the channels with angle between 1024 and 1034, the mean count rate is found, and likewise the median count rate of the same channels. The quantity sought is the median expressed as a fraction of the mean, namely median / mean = 0.985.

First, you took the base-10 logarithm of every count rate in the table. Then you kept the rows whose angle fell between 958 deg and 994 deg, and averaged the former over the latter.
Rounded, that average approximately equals 2.43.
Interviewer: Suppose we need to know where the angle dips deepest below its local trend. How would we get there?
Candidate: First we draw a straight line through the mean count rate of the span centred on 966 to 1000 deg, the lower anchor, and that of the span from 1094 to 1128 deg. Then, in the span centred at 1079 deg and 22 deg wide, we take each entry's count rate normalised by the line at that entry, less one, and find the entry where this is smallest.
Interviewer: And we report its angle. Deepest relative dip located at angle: 1081 deg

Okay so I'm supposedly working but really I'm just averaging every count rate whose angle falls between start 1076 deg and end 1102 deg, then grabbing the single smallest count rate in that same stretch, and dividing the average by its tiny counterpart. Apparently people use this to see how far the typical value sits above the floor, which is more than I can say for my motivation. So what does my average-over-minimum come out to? 1.05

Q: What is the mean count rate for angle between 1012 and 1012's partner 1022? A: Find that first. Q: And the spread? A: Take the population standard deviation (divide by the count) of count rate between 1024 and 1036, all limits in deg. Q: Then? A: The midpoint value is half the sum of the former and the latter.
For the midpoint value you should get 228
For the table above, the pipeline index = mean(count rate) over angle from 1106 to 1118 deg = 421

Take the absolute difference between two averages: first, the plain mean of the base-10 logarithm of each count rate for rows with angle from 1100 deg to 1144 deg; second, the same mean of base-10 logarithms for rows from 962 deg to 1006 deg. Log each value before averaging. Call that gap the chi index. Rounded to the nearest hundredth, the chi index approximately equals 0.13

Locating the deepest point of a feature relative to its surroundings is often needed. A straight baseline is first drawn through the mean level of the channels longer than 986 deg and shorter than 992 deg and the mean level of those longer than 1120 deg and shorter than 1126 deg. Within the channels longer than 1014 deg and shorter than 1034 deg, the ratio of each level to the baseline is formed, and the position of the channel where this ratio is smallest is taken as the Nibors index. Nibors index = 1033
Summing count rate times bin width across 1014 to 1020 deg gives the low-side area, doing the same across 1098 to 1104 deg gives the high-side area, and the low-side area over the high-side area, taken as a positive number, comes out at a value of 1.1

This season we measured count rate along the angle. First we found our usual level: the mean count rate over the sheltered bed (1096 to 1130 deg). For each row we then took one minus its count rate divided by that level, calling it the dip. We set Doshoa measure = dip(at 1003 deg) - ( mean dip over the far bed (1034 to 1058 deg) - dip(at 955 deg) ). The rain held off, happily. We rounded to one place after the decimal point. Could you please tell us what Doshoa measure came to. 0.4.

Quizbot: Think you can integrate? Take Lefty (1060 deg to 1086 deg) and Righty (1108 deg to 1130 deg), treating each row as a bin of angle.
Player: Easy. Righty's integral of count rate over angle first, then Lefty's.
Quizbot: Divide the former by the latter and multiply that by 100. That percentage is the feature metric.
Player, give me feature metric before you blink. 91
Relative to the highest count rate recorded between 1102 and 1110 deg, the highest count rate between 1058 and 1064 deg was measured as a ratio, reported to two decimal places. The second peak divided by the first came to 0.96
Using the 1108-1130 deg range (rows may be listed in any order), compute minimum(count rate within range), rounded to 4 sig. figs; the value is 396.5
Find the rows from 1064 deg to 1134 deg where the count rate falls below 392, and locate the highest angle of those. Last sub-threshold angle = 1101 deg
